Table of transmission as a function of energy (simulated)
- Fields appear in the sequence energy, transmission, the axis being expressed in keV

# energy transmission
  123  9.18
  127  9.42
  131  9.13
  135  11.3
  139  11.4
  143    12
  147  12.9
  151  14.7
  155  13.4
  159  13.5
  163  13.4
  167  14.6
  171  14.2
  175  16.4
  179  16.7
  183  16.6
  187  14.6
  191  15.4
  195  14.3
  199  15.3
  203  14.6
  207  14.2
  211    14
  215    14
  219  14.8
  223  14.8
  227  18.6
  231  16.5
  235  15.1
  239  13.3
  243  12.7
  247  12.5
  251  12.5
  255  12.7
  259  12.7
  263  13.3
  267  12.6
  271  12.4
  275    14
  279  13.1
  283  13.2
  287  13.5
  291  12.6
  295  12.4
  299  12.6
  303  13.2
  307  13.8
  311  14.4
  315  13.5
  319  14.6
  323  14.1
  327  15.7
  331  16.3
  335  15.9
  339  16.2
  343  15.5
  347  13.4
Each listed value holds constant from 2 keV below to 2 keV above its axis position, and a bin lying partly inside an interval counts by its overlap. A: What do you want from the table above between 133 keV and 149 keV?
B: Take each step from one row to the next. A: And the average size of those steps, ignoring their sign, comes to 0.5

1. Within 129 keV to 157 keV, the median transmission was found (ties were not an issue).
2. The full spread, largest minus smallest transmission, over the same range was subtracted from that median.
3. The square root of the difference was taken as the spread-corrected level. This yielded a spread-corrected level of 2.54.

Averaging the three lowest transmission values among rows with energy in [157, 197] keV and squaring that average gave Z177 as 187.7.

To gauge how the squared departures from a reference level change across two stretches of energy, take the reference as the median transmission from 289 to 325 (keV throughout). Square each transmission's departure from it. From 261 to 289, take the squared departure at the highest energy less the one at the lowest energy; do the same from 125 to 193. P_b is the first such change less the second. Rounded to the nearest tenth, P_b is 13.0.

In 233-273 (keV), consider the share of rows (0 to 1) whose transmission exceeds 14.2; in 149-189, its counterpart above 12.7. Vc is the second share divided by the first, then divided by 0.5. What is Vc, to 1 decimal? 20.0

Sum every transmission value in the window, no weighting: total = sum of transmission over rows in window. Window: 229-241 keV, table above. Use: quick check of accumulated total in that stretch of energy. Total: 45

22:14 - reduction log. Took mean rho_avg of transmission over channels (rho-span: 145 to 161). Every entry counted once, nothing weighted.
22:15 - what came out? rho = 13.6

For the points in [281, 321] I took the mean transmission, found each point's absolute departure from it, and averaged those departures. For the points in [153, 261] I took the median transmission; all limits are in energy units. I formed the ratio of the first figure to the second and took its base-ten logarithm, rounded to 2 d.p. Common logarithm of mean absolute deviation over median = -1.39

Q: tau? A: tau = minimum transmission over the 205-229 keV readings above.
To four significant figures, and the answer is 14.00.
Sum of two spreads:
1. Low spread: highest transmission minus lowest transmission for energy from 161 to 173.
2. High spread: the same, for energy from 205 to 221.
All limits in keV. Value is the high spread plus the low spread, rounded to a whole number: 2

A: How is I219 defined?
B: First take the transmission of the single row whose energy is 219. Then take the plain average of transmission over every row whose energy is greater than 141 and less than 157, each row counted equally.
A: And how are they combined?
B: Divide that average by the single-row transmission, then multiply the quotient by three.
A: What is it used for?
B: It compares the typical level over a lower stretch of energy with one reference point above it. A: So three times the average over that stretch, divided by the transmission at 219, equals 2.69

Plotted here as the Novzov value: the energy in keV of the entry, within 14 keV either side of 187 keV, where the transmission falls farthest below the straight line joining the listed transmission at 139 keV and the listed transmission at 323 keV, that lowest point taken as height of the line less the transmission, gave 195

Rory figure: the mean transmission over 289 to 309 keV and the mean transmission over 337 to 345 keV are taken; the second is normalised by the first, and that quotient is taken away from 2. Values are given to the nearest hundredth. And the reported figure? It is 0.77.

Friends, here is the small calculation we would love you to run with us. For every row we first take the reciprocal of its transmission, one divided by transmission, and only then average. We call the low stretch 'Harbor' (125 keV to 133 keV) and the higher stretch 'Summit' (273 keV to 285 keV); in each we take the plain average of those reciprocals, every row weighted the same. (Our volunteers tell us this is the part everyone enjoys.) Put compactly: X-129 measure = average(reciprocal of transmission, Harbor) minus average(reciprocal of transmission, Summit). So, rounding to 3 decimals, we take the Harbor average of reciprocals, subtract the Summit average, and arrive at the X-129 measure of 0.033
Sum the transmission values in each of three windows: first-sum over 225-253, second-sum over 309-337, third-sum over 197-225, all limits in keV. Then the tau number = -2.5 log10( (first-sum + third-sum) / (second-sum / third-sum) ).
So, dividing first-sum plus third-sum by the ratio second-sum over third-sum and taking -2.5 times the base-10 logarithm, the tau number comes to -5.74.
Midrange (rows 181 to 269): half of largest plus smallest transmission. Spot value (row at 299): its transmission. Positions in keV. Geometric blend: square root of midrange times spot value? 14.0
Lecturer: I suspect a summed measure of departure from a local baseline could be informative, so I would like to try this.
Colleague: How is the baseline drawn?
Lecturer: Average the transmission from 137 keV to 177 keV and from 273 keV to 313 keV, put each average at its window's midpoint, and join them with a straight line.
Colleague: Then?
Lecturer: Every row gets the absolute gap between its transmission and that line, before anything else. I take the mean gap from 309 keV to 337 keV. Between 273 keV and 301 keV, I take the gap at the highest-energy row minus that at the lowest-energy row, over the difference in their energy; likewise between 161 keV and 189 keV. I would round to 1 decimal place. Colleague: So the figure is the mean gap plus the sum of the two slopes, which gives 1.8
